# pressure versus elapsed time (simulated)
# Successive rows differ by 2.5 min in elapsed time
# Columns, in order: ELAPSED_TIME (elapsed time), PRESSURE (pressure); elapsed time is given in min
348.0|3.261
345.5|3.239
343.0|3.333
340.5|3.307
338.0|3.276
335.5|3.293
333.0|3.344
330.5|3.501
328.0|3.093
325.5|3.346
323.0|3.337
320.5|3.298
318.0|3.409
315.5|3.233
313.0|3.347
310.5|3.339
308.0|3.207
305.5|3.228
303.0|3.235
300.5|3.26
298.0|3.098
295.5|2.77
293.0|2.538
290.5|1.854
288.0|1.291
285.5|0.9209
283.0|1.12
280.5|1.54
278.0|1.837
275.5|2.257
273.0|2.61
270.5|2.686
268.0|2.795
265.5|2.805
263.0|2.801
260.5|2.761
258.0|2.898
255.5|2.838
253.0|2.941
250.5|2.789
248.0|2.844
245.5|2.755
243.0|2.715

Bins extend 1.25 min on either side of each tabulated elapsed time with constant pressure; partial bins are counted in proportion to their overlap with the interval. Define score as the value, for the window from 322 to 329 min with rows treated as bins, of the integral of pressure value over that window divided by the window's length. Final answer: 3.3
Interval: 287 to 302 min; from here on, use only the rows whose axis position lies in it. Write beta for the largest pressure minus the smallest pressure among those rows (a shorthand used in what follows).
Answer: 1.97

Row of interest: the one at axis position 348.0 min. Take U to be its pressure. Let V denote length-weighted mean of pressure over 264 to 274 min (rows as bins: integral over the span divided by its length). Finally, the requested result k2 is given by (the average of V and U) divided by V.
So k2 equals 1.10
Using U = 3.261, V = 2.73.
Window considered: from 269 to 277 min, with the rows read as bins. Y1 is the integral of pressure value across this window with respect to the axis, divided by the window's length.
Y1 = 2.51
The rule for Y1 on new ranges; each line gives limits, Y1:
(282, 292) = 1.33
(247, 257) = 2.85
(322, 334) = 3.32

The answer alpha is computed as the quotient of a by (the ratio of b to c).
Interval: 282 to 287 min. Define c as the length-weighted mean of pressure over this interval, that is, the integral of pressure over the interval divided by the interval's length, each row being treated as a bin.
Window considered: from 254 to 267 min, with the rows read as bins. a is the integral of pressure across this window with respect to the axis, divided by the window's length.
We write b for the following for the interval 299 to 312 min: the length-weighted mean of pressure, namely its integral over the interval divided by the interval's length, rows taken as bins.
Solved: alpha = 0.9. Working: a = 2.8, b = 3.3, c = 1.03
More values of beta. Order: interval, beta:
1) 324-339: 0.41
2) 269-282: 1.15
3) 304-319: 0.20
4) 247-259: 0.15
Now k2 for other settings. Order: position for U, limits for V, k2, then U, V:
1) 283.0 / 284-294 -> 0.85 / 1.12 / 1.62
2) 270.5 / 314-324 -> 0.90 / 2.686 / 3.32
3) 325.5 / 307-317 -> 1.01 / 3.346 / 3.29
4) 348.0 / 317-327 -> 0.99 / 3.261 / 3.34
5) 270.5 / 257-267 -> 0.98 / 2.686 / 2.81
